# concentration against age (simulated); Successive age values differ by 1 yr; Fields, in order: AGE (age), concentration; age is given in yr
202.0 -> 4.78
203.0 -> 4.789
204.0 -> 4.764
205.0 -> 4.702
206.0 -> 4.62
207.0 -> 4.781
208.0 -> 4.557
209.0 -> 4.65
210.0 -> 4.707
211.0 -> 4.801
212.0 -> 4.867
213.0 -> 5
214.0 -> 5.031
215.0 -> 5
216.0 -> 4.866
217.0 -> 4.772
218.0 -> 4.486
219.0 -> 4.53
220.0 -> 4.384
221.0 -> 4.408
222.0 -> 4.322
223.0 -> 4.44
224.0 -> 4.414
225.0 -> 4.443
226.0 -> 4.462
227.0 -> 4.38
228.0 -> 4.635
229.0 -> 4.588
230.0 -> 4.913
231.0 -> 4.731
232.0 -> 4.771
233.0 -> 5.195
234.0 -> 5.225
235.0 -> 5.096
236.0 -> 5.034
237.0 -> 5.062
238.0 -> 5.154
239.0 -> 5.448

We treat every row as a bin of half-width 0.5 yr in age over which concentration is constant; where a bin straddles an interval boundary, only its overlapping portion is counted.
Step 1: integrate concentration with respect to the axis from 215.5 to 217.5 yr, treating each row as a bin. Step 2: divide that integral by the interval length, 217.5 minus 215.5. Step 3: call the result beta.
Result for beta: 4.82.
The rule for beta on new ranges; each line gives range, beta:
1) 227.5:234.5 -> 4.87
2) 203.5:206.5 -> 4.70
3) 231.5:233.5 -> 4.98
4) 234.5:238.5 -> 5.09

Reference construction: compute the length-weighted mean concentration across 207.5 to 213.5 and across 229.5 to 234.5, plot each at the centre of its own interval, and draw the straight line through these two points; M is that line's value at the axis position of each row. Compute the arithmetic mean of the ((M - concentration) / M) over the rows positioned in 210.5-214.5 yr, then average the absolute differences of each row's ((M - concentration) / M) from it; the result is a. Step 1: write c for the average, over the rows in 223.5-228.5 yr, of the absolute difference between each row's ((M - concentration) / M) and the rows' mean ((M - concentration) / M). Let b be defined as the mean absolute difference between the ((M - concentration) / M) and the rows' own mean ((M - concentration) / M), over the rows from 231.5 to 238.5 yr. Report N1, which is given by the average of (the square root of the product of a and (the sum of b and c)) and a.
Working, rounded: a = 0.017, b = 0.021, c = 0.012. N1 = 0.020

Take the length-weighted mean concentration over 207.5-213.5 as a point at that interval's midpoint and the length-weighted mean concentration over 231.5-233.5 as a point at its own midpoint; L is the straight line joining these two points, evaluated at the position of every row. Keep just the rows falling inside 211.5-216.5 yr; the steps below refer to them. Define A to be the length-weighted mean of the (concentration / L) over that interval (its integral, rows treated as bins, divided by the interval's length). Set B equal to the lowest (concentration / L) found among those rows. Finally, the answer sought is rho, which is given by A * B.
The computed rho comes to 1.04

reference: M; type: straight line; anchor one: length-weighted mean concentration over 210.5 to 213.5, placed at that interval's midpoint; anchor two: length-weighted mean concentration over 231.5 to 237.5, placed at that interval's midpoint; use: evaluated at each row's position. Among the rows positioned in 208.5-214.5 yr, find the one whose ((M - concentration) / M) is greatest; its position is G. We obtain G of 209.0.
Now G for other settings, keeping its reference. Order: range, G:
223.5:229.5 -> 227.0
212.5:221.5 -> 220.0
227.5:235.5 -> 229.0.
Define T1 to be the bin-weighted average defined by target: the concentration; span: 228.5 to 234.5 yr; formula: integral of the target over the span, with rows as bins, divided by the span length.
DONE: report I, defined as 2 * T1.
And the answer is 9.8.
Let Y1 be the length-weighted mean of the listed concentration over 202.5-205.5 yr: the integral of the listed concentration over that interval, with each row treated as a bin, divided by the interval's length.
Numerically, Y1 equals 4.75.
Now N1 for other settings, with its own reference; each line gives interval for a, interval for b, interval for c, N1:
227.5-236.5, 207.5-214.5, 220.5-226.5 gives 0.036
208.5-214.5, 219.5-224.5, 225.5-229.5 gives 0.023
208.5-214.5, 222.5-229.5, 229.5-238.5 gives 0.026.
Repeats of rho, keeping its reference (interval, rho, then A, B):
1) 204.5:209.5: 0.95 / 0.99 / 0.96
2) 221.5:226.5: 0.80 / 0.90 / 0.89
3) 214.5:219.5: 0.91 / 0.98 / 0.93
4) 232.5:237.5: 1.03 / 1.02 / 1.00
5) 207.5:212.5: 0.95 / 0.99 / 0.96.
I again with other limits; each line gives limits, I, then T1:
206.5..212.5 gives 9.5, 4.7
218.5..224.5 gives 8.8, 4.4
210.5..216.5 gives 9.9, 4.9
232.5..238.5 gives 10.3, 5.1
